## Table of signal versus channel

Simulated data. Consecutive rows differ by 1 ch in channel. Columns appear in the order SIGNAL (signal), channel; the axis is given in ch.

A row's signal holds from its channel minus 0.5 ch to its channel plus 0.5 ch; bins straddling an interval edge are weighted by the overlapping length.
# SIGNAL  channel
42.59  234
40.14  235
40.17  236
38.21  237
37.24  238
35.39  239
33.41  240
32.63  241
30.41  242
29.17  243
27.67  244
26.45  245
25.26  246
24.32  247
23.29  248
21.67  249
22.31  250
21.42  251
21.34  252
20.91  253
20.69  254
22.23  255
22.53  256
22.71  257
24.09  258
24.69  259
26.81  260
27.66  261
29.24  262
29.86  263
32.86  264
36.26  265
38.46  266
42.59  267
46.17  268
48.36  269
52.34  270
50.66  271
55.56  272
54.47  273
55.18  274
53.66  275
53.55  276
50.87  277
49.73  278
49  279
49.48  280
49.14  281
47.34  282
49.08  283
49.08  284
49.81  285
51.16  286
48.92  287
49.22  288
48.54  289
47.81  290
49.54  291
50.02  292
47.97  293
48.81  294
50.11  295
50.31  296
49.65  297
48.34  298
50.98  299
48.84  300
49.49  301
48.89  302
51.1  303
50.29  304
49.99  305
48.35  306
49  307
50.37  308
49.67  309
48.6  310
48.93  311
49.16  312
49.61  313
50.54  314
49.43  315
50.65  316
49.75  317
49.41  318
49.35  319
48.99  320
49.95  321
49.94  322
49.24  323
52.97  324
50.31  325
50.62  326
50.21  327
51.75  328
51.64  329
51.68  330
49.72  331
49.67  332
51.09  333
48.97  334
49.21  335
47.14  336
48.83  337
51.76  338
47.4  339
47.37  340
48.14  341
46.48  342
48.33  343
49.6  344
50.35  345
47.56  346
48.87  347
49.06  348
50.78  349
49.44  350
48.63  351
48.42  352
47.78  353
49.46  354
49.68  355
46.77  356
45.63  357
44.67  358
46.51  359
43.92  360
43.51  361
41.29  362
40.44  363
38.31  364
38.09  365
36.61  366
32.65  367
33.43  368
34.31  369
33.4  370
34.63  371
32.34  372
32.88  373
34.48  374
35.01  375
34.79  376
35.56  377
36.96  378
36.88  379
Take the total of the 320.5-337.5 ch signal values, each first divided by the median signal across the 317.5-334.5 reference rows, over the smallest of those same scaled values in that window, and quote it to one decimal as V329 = 18.1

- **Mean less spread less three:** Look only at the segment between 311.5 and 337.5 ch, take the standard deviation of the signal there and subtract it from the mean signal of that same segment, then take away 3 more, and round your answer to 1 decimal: 45.8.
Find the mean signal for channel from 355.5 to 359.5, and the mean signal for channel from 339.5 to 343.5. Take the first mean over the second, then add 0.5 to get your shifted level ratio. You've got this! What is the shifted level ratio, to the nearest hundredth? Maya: 1.46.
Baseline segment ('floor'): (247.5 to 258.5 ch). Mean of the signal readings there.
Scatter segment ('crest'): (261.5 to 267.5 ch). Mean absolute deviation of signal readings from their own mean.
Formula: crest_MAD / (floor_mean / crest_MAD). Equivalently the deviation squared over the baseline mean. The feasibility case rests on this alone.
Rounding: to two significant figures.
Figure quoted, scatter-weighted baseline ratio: 0.81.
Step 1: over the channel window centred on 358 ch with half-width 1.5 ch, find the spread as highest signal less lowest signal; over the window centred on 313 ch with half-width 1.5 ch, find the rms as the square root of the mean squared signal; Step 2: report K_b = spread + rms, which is 51.6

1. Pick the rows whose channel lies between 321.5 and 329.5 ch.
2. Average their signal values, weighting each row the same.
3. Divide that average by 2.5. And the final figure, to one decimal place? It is 20.3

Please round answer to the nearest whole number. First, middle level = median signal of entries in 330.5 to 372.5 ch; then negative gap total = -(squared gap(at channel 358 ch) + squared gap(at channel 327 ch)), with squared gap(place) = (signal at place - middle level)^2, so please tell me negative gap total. -15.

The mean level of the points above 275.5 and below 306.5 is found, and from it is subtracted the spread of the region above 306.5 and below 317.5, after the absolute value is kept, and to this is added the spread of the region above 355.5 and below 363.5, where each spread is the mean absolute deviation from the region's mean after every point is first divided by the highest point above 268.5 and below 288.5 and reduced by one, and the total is 49.6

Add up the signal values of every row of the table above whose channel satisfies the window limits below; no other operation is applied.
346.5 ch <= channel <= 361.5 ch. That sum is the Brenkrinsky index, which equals 713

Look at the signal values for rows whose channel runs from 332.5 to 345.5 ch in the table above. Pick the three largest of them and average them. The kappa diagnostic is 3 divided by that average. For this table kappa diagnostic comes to 0.0587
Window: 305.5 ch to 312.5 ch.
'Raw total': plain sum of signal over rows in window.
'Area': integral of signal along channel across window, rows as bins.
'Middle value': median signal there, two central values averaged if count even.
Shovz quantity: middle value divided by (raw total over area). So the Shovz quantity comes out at 49.0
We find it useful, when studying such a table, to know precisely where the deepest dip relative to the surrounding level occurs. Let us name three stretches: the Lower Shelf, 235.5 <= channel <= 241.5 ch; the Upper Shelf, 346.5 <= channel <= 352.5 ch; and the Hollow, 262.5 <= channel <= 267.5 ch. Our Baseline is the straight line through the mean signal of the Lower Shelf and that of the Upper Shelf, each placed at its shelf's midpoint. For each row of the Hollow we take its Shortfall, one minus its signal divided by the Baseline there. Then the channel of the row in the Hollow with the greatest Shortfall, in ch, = 263 ch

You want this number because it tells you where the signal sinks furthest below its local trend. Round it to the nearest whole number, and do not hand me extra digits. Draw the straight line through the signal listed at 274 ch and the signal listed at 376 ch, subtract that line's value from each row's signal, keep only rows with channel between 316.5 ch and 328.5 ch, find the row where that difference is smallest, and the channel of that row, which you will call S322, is 320 ch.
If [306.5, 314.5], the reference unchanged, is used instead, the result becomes 307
